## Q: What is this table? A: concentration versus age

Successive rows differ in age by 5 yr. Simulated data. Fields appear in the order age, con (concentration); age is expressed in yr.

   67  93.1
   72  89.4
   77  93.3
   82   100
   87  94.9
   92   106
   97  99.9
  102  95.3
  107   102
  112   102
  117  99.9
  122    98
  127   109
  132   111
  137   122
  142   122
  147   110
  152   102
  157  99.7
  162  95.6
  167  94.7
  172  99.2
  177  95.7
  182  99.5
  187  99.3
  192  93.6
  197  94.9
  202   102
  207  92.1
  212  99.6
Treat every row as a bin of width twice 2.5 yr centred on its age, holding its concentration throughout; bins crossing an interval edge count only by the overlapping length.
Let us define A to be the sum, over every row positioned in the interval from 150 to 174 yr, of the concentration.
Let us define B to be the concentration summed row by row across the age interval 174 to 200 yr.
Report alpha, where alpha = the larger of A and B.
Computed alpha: 491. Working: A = 491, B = 483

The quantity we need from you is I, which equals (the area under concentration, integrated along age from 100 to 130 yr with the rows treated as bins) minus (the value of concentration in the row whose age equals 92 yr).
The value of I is 2933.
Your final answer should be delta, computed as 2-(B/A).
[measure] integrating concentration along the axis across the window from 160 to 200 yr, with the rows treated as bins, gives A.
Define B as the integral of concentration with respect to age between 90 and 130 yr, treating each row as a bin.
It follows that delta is 0.95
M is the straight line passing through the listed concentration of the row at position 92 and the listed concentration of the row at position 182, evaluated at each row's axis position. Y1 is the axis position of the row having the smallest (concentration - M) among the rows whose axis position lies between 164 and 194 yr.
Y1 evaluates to 167 yr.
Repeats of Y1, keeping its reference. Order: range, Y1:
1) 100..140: 102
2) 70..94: 72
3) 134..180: 167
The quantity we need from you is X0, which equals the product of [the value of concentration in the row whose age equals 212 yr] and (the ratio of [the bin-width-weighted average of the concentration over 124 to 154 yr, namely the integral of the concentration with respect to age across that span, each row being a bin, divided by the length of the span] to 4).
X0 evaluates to 2804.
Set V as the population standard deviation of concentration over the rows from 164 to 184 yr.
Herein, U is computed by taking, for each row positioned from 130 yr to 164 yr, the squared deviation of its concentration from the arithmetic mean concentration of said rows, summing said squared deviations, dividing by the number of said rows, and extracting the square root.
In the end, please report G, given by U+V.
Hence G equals 11.8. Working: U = 10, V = 2.1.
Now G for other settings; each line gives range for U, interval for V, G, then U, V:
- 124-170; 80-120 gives 13.0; 10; 3.4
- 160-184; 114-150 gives 10.7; 2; 8.7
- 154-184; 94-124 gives 4.4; 2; 2.3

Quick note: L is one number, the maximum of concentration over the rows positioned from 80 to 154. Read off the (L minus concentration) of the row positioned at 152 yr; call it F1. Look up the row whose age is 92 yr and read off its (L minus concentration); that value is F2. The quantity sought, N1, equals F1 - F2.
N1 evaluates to 4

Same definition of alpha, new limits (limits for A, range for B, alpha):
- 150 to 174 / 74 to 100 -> 494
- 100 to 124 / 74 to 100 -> 497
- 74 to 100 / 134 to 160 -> 556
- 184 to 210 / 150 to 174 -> 491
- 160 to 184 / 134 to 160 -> 556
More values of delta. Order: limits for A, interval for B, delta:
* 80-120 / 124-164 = 0.91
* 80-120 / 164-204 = 1.03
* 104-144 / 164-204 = 1.10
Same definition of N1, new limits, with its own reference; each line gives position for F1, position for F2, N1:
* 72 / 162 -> 6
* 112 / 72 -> -13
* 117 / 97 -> 0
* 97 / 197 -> -5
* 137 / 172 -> -23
